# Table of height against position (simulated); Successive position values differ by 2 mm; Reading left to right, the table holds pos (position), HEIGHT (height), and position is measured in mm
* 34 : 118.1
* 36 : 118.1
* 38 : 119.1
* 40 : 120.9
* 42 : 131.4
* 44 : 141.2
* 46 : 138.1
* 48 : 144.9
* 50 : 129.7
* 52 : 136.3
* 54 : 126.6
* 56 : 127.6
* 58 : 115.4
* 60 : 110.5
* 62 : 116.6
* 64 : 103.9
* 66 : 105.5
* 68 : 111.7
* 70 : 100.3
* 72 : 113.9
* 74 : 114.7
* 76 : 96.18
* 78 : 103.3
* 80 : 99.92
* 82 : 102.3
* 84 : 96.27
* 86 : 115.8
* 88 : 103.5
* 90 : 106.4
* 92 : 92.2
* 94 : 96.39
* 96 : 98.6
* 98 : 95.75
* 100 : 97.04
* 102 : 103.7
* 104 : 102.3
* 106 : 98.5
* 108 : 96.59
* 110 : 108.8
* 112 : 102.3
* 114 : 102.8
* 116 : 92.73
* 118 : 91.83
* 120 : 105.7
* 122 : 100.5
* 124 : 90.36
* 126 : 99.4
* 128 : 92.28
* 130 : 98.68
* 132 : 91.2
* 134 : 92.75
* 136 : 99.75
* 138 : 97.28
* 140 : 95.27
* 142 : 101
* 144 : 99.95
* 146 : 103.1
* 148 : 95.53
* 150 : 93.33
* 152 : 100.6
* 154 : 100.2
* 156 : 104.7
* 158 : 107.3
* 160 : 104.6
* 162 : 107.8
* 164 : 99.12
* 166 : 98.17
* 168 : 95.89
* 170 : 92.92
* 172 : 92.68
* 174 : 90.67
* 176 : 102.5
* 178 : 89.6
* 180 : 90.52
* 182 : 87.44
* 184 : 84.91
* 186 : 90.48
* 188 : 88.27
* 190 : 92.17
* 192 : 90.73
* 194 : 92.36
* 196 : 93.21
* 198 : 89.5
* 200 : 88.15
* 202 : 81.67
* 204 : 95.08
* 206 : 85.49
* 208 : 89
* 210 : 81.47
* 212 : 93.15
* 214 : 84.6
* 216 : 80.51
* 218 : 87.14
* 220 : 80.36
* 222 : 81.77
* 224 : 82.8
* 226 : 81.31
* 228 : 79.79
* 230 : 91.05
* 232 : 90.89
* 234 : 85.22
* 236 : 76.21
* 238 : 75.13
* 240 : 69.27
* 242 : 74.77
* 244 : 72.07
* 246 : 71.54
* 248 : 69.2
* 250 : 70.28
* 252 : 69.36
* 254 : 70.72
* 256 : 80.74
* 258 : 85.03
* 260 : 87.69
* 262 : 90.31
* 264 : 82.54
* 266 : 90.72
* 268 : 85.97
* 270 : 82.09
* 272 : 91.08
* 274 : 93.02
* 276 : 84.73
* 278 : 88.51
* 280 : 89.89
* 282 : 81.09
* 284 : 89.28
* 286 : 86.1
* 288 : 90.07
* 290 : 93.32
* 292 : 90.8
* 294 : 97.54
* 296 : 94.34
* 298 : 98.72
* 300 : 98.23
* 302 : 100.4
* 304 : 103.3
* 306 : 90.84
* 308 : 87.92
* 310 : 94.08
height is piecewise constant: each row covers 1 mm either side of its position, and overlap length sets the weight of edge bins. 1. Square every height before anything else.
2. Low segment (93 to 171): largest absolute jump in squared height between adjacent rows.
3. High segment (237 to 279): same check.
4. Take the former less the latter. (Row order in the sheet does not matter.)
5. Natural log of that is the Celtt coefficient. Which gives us 7.1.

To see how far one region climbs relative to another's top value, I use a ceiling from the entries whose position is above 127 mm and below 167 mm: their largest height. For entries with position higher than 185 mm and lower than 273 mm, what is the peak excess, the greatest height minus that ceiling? -13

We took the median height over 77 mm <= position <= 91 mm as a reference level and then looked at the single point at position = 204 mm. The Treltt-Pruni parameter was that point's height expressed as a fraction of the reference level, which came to 0.92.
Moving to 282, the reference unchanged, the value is 0.78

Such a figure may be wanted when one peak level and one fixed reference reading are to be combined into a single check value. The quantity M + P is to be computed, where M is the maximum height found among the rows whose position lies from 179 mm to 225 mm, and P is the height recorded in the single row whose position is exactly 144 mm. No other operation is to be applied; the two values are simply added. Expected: 195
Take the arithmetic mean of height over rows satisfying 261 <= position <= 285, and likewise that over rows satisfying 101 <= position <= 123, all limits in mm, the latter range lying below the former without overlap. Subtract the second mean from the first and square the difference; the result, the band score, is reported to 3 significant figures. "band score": 171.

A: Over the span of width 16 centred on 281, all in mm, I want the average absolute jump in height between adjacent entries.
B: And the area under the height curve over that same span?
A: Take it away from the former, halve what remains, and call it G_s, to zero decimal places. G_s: -700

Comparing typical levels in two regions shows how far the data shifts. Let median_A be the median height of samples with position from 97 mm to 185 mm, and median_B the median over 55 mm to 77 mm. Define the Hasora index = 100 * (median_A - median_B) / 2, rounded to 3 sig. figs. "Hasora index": -668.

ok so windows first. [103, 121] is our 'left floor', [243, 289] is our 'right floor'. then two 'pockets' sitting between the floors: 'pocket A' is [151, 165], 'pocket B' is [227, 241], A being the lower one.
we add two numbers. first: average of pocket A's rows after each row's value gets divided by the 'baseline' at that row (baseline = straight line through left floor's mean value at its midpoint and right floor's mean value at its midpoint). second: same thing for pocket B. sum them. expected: 2.03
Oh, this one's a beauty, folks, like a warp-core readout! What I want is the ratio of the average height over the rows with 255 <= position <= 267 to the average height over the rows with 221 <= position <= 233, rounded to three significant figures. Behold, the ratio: 1.02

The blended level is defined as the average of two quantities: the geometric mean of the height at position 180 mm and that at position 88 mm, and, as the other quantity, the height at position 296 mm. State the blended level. 96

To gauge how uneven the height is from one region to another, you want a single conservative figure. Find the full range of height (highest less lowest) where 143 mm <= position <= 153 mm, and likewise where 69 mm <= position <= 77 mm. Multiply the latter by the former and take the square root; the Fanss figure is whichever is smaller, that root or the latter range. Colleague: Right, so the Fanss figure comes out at 13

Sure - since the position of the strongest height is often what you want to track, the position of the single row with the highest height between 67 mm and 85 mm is 74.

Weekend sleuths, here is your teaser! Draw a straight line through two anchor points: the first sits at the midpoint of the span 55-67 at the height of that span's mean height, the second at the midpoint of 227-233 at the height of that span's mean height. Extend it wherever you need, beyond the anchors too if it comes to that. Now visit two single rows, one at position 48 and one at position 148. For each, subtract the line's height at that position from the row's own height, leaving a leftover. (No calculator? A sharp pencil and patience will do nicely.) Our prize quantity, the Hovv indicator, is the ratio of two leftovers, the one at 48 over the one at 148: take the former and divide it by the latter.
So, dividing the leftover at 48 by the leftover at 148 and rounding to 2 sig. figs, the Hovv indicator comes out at -6.8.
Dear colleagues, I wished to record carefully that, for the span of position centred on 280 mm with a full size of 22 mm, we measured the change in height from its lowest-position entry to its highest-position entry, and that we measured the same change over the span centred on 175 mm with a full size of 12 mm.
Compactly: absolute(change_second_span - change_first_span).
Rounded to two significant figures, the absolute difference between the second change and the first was 14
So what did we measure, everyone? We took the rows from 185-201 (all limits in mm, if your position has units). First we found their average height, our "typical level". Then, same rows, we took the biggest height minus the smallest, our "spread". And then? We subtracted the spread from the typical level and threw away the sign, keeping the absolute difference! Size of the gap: 86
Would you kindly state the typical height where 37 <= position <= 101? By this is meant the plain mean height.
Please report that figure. 113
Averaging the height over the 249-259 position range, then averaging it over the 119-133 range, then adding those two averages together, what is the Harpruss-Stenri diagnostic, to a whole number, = 172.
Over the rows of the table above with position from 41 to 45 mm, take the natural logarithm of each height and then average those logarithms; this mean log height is 4.9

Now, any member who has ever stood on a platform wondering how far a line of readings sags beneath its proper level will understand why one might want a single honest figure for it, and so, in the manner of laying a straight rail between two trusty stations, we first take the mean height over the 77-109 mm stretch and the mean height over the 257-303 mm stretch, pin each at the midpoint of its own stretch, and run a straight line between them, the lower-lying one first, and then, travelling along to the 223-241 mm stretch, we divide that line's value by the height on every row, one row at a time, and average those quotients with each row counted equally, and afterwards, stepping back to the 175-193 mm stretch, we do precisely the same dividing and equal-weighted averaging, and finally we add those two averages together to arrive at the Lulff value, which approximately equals 2.20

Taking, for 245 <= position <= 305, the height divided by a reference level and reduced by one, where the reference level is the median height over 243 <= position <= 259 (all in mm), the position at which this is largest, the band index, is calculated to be 304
